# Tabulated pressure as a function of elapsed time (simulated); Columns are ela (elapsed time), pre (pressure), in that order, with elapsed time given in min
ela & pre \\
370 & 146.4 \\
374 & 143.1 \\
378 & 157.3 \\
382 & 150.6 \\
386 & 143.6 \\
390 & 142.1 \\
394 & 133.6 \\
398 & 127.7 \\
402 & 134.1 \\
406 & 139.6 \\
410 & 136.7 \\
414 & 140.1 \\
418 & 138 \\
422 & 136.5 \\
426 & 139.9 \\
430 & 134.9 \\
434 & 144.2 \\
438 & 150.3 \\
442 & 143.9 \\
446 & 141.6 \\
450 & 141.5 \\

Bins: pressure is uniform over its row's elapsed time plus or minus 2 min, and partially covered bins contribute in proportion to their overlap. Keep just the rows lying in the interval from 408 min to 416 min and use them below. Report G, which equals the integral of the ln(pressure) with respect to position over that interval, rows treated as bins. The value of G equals 39.4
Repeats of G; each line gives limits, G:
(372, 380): 40.1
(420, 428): 39.4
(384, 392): 39.7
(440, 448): 39.7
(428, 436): 39.5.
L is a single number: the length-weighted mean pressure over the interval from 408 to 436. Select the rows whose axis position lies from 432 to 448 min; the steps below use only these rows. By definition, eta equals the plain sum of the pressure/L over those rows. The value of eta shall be 4.18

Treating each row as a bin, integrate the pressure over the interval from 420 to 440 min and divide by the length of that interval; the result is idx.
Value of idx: 141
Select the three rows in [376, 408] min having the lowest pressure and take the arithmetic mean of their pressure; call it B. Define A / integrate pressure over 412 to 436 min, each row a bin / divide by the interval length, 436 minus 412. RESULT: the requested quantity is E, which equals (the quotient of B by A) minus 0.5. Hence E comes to 0.45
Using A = 139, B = 131.8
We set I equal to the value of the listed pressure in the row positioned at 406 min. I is 139.6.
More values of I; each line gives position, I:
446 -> 141.6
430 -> 134.9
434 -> 144.2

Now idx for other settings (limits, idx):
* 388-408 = 135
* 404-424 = 138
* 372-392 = 147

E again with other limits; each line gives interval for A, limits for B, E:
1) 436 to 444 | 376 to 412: 0.40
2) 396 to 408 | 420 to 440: 0.52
